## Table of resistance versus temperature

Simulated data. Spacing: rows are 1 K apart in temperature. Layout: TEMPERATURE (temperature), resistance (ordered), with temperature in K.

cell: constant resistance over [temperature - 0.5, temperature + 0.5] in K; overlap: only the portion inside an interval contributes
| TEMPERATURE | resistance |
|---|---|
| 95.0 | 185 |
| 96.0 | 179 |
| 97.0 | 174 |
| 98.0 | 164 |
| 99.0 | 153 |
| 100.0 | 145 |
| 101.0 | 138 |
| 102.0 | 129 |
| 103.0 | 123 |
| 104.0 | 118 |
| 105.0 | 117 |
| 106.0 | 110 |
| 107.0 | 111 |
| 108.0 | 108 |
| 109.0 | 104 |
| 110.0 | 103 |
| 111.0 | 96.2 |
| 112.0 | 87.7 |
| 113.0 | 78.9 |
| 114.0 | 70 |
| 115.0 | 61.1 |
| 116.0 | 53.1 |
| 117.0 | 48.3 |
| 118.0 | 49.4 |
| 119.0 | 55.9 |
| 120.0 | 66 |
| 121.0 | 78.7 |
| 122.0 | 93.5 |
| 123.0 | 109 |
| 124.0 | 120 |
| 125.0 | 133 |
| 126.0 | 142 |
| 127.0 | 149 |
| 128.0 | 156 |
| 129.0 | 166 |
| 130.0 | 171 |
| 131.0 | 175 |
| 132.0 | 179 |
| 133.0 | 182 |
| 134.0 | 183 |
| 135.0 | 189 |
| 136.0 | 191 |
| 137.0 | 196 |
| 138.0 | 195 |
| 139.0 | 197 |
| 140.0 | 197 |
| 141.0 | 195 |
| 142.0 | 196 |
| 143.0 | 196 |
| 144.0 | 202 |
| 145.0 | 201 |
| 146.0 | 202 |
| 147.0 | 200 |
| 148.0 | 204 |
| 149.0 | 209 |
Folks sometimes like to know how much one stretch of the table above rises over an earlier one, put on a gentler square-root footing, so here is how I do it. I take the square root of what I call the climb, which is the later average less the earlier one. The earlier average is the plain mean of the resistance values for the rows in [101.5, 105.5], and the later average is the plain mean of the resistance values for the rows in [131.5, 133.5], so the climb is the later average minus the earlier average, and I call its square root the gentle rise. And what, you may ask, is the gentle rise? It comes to 7.7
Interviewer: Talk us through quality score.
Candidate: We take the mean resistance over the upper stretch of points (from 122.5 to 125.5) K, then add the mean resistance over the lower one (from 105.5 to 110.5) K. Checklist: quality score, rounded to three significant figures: 228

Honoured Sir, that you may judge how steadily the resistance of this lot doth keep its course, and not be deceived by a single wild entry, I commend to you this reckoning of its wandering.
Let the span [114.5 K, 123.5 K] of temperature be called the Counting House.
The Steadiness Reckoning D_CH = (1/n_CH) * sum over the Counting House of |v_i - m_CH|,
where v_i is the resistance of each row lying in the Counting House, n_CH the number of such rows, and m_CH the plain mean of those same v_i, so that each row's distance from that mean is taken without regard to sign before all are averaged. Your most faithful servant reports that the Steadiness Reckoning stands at 17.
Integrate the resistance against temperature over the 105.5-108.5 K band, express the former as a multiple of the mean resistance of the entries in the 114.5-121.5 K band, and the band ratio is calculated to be 5.6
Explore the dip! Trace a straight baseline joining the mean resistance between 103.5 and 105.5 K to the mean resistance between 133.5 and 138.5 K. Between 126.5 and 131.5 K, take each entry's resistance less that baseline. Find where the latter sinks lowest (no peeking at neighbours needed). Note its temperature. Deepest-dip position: 127.0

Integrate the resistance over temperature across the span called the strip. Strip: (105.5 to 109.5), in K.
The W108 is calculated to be 433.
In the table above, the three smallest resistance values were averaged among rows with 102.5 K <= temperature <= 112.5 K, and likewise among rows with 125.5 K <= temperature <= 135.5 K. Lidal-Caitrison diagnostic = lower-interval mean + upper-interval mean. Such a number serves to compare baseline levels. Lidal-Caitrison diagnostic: 245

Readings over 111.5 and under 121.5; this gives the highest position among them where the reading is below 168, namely 121.0 K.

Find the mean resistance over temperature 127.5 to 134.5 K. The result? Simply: 173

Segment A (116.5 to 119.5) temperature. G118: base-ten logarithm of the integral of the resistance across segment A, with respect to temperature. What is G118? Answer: 2.2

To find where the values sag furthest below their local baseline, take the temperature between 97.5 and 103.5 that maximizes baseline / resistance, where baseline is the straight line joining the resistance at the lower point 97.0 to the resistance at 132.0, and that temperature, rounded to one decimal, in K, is 103.0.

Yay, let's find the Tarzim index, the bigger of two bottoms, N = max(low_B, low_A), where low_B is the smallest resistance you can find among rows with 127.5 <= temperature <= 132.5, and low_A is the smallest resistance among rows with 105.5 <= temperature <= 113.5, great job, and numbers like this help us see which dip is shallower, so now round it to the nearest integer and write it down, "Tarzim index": 156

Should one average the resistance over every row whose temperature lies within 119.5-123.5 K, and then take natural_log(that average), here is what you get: 4.5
